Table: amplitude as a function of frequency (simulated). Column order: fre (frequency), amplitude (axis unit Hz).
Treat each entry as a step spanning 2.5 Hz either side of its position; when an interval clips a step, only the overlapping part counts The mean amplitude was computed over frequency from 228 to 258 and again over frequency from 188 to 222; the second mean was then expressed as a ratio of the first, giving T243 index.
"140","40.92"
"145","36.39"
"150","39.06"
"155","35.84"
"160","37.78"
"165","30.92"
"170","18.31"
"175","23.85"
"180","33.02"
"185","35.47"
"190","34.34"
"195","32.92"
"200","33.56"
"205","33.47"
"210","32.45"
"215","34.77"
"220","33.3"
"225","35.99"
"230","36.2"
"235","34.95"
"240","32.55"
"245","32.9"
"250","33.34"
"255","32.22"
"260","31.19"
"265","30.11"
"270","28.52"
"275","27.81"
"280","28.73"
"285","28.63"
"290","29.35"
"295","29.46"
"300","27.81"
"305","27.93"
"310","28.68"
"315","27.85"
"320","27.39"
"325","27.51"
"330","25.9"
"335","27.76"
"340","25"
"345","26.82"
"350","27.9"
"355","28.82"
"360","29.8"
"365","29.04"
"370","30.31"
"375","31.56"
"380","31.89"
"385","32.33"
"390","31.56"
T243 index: 1.00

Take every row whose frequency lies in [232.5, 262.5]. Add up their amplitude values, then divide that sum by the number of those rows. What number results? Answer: 32.9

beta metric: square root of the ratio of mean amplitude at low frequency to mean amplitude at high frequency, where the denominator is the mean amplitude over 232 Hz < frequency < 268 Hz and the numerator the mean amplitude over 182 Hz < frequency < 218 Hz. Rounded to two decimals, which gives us 1.02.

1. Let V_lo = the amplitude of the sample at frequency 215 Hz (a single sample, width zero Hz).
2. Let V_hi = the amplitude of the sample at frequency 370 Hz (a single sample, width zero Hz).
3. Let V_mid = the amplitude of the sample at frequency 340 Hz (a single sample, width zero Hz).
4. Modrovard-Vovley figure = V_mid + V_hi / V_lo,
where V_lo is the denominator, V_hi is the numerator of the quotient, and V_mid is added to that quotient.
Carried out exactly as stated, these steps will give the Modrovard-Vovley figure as 26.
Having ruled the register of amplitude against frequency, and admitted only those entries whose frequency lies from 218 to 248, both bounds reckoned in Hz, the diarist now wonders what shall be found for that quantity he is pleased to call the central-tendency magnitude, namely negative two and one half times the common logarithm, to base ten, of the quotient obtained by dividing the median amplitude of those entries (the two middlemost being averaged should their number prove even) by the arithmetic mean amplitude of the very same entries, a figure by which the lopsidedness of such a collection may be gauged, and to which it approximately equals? 0.006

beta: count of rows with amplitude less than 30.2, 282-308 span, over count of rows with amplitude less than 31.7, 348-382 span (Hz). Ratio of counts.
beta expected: 0.83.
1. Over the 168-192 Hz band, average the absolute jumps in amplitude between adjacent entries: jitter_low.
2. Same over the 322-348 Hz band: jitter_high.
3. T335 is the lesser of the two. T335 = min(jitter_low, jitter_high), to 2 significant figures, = 2.0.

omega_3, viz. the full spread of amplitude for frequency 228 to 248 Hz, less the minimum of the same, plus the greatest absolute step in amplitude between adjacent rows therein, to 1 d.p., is -26.5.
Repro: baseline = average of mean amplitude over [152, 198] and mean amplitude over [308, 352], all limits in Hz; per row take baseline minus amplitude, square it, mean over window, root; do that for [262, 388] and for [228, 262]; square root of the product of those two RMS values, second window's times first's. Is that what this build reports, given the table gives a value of 2.8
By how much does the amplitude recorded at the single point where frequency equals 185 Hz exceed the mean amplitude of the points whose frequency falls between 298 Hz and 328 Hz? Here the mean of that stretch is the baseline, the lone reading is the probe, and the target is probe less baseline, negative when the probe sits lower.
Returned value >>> 8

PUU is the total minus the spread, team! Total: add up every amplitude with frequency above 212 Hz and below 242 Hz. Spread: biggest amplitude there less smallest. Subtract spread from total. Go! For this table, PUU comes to 204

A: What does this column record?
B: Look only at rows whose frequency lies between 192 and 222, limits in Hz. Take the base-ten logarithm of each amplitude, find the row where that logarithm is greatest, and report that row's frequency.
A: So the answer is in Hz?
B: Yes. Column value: 215 Hz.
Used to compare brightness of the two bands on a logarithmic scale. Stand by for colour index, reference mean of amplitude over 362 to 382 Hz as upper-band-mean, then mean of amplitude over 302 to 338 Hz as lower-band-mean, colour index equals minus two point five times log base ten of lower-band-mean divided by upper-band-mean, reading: 0.12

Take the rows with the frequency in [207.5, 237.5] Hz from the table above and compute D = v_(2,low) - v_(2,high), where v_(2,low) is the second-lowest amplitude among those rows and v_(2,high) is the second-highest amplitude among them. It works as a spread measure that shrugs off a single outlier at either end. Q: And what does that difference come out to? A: -2.7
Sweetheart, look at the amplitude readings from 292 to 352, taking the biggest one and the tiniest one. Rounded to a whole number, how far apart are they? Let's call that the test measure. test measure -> 4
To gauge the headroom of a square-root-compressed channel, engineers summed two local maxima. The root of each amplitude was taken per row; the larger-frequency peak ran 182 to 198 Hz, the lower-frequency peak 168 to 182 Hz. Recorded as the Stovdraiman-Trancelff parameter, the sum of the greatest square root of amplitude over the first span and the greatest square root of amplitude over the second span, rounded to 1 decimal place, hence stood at 11.7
